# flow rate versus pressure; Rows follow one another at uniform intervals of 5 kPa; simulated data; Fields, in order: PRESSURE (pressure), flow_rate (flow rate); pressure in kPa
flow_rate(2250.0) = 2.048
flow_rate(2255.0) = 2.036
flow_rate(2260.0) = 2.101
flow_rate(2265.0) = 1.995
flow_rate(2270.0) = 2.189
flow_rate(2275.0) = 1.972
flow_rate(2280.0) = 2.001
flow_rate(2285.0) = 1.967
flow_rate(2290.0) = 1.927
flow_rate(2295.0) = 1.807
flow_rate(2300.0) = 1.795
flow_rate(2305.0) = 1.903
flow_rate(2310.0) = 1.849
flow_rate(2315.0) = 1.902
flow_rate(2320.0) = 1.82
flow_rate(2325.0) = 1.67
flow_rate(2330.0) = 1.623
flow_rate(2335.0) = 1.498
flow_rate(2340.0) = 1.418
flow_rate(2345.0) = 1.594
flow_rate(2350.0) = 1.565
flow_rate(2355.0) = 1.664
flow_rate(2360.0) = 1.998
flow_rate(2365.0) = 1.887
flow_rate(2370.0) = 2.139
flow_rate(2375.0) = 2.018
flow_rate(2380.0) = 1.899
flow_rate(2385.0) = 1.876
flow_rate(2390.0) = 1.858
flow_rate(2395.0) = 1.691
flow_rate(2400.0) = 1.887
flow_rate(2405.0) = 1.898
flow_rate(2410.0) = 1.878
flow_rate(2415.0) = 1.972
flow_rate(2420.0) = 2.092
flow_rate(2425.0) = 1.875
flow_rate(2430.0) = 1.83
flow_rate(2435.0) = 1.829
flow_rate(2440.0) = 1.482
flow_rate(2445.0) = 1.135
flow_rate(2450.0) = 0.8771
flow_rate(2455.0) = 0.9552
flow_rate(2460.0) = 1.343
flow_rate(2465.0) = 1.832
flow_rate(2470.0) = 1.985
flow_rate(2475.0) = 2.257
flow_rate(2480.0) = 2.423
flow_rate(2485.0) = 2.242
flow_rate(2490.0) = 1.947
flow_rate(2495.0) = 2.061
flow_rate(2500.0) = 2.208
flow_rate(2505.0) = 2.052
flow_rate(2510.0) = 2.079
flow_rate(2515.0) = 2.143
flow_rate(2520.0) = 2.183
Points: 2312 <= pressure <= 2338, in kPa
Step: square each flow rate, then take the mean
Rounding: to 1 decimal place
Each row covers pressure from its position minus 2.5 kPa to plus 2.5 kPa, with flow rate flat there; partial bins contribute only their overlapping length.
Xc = 2.9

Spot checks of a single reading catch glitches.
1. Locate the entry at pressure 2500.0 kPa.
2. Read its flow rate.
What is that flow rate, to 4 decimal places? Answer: 2.2080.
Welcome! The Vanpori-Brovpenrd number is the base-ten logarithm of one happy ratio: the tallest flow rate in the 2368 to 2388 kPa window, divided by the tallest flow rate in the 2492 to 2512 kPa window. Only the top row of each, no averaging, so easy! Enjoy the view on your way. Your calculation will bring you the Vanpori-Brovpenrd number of -0.01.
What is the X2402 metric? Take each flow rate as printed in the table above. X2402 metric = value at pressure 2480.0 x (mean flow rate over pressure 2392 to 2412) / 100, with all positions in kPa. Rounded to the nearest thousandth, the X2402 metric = 0.045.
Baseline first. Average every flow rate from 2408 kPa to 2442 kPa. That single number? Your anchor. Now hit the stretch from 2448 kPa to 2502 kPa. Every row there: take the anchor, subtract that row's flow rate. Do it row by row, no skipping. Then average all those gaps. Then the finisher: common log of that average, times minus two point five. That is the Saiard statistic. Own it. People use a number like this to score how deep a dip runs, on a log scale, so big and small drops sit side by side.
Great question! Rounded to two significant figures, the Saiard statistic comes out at 4.2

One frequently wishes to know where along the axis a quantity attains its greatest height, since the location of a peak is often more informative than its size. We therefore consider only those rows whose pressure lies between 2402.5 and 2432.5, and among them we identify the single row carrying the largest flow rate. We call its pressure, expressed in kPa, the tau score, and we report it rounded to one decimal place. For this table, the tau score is 2420.0 kPa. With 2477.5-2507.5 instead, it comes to 2480.0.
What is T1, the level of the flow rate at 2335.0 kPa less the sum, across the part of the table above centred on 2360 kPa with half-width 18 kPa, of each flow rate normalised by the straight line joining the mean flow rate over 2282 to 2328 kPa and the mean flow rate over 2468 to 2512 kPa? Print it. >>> -5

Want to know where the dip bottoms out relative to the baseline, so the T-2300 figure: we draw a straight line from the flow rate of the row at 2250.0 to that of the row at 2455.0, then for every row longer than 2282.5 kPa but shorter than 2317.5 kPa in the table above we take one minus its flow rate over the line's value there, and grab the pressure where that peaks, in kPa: 2295.0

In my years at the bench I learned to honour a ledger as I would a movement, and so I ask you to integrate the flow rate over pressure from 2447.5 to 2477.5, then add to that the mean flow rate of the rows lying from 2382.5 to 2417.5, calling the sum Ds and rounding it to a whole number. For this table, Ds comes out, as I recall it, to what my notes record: 48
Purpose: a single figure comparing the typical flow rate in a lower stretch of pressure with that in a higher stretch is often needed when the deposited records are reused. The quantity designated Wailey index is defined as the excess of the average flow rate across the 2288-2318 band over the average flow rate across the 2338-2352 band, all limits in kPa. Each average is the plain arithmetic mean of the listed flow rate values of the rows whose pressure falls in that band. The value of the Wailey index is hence 0.3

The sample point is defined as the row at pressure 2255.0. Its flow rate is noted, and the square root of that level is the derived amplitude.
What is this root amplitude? 1.43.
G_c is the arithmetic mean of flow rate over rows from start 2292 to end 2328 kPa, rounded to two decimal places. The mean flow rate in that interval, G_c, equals 1.82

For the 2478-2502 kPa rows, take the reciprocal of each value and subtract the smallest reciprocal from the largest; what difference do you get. 0.10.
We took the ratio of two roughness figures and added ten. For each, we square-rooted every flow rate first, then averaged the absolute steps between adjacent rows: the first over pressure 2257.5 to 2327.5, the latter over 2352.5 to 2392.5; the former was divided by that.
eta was 10.7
